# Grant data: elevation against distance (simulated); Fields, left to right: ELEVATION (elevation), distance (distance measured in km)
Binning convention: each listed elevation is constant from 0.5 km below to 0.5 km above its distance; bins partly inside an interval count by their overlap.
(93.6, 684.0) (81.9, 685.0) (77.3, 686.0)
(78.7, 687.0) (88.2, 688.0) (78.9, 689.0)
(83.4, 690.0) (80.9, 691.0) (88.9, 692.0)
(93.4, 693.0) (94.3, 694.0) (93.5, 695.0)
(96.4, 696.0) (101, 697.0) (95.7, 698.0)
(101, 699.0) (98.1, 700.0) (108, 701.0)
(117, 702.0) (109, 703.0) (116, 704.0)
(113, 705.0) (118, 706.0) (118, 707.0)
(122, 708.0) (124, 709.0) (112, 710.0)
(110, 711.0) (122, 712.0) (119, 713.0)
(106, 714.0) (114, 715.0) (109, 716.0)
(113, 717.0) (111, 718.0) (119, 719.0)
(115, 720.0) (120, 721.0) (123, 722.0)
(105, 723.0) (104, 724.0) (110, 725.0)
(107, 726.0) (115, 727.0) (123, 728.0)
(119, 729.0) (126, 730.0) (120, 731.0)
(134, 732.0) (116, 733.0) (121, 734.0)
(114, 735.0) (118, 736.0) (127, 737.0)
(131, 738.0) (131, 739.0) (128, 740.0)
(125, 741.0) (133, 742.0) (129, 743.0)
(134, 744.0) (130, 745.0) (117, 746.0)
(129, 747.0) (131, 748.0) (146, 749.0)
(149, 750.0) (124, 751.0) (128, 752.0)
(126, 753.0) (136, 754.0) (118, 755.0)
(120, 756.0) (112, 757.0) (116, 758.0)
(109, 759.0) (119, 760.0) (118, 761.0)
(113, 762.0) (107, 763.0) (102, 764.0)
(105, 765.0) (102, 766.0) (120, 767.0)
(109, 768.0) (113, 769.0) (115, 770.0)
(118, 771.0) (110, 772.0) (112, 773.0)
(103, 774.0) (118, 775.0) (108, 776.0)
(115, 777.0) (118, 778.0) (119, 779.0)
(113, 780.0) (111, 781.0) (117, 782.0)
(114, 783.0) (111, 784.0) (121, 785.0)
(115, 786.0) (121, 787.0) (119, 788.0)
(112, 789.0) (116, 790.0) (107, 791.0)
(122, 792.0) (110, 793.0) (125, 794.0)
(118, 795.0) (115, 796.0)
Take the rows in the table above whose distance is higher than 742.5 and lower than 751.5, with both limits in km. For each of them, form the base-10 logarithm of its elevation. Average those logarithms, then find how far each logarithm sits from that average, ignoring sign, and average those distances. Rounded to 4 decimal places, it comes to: 0.0234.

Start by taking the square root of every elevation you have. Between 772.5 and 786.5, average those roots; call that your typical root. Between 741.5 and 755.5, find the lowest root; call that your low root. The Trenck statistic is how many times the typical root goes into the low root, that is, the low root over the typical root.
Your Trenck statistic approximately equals 1.01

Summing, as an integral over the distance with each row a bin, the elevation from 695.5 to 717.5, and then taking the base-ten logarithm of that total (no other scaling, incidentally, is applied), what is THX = 3.39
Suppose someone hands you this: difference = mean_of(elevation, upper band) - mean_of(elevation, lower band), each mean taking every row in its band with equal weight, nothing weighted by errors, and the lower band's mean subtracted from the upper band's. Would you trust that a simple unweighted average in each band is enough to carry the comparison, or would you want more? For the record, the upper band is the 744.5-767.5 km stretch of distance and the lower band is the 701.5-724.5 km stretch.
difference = 6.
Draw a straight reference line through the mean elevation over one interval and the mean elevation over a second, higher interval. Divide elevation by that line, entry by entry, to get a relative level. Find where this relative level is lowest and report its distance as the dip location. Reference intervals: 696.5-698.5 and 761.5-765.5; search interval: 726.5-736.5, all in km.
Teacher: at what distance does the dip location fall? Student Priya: 735.0 km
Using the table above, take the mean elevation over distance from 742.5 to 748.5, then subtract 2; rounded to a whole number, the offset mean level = 126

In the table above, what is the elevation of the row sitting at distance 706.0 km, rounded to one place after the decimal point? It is 118.0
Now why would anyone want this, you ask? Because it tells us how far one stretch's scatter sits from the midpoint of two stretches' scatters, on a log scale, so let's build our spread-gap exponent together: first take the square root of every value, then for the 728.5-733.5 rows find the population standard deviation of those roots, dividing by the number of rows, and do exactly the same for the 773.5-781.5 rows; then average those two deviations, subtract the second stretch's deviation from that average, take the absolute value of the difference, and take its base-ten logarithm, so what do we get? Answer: -1.73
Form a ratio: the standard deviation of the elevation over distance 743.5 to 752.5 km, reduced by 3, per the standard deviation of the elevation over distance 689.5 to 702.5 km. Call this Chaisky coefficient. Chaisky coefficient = 0.7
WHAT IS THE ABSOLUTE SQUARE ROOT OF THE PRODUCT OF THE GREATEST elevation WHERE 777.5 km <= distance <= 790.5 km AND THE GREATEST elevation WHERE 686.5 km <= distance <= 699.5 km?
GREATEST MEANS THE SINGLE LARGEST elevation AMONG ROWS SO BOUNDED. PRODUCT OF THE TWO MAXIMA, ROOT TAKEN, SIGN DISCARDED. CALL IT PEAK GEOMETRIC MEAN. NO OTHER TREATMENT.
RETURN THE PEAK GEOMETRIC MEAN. 111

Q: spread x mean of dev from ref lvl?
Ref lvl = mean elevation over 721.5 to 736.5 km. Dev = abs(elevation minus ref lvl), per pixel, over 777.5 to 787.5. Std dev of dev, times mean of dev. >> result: 6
